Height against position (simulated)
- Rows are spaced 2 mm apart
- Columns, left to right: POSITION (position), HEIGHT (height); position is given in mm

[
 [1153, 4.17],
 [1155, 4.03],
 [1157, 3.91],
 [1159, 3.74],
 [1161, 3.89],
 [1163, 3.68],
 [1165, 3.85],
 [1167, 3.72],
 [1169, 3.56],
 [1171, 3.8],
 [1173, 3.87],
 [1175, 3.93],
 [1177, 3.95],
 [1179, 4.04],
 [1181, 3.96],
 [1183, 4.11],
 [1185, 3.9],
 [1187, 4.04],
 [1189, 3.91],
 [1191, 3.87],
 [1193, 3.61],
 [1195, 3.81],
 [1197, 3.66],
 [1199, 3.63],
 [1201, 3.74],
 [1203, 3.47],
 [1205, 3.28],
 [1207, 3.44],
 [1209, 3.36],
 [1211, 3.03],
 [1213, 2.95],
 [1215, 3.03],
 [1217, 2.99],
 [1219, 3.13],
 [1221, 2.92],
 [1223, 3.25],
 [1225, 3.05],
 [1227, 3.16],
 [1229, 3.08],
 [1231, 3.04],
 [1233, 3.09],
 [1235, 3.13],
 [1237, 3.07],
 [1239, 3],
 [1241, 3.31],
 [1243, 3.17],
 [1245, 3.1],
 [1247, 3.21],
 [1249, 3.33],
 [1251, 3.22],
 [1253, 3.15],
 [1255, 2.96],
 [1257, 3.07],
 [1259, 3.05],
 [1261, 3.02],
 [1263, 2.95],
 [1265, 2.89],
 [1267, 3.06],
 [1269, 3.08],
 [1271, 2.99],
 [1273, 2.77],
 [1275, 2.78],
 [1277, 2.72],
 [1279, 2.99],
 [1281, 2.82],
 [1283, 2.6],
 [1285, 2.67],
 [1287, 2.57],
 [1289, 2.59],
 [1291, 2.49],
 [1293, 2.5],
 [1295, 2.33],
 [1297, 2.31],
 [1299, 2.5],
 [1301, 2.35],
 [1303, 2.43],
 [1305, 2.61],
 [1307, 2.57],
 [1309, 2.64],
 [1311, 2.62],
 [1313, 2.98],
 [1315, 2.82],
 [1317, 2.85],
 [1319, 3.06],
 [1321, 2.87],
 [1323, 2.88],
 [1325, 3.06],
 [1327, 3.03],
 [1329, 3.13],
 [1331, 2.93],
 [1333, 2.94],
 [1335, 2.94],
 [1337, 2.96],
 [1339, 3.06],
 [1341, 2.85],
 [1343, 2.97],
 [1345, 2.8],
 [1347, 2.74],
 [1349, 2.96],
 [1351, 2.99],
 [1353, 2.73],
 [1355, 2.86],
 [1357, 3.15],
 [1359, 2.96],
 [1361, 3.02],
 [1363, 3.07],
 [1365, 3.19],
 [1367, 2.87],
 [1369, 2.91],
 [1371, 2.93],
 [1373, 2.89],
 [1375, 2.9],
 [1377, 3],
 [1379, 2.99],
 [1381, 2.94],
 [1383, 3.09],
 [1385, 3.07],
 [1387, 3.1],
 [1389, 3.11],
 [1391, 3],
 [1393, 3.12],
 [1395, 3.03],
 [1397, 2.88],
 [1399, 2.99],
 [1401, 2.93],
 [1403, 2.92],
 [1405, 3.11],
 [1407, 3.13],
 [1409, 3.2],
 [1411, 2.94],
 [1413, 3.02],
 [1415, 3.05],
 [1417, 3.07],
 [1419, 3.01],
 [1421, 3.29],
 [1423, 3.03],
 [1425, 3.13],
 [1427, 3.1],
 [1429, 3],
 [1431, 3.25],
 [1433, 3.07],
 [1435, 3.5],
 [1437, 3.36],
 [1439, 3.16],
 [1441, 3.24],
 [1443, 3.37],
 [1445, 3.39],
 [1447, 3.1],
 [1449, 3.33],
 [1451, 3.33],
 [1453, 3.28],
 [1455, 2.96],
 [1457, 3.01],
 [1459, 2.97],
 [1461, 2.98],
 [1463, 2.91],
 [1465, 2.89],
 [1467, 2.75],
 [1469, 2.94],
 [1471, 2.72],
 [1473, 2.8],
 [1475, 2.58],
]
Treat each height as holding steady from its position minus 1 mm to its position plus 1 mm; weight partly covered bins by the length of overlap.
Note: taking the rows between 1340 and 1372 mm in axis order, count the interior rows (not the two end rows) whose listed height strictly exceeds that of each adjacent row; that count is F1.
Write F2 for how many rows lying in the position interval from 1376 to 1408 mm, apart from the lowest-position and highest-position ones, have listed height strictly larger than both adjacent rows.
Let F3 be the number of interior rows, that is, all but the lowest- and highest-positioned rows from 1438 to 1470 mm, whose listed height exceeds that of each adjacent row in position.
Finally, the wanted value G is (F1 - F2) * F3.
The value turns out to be 0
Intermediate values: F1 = 4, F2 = 4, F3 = 3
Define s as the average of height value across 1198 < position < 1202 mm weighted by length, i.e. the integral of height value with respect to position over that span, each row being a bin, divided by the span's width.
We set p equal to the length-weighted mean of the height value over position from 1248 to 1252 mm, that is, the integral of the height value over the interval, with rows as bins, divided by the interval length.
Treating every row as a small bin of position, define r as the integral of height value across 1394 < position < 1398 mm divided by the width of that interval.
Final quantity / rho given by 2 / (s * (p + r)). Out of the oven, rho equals 0.087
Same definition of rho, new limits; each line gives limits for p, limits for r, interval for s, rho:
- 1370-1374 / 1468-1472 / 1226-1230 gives 0.112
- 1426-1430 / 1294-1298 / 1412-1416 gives 0.123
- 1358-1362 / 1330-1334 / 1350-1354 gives 0.118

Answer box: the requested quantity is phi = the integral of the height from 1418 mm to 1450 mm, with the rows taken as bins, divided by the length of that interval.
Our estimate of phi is 3.21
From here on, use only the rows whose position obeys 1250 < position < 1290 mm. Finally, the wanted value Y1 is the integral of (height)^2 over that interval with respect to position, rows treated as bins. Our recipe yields 337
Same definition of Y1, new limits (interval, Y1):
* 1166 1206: 577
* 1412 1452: 408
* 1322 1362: 348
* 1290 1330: 295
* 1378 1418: 369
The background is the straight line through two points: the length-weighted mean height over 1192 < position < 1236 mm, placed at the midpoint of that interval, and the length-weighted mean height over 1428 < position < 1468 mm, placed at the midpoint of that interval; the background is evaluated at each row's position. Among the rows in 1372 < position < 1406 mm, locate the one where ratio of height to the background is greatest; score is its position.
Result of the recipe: 1393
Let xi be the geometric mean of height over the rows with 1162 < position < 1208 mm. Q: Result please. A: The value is 3.77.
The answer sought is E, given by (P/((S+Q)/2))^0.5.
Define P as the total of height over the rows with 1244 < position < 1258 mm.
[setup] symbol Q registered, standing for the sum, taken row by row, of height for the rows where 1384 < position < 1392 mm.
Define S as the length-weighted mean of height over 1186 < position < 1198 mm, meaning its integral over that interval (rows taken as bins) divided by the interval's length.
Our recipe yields 1.7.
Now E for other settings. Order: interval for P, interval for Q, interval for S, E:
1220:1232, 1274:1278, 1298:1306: 2.2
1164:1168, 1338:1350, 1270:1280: 0.9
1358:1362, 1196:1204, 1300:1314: 0.8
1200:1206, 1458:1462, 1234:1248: 1.5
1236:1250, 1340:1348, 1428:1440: 1.7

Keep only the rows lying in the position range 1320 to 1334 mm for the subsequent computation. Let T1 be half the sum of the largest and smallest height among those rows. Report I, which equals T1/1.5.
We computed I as 2.00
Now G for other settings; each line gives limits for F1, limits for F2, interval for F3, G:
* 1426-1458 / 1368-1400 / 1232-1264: -8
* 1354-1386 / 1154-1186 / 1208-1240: 5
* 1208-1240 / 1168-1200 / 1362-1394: 5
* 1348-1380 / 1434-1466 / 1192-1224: 10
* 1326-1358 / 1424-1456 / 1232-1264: 4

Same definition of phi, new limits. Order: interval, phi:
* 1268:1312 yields 2.63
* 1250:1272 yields 3.04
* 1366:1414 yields 3.00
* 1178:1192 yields 3.98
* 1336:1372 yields 2.95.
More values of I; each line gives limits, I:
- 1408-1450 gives 2.15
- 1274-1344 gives 1.81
